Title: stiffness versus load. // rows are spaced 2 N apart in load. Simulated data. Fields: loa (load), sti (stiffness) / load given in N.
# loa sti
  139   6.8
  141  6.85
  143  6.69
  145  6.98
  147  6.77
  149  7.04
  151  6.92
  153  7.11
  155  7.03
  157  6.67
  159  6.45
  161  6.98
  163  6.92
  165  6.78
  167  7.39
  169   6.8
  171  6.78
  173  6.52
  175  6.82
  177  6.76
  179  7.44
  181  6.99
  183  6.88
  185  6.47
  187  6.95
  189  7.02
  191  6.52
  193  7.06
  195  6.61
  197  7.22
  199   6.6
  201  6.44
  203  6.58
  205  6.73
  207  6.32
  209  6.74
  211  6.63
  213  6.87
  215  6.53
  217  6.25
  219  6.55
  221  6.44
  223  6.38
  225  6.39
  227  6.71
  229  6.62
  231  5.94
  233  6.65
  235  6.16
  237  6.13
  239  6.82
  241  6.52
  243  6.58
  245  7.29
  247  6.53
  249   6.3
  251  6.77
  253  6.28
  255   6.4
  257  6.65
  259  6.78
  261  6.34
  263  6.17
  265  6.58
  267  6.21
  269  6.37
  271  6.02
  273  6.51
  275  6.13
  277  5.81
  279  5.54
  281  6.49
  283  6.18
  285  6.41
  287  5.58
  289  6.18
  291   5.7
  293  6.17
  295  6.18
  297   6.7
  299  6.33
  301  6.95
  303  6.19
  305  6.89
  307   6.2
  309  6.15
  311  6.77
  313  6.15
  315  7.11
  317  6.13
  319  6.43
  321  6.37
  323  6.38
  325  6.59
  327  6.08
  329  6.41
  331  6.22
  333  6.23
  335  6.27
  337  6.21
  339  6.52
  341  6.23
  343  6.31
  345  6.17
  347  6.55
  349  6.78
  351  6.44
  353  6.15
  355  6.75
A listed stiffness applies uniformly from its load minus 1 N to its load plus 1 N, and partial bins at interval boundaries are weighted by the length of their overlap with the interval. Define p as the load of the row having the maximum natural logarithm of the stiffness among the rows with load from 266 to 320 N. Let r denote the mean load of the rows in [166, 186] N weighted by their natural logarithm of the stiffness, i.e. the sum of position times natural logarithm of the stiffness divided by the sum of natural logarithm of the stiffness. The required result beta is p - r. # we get 139.0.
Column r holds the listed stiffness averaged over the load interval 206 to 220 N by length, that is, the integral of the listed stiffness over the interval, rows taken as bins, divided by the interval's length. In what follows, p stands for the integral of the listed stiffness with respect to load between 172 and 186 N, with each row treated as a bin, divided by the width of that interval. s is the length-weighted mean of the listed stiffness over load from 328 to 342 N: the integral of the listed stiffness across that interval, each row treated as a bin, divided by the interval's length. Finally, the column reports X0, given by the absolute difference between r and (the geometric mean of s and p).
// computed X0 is 0.01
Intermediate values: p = 6.84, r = 6.6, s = 6.30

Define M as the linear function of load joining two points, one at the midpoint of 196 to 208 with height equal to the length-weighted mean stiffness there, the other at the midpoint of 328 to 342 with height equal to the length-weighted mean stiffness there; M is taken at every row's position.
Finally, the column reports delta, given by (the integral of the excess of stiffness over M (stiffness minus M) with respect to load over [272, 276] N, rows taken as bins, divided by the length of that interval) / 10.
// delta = -0.014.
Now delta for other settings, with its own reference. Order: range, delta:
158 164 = 0.003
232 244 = -0.008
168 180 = 0.013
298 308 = 0.013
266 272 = -0.027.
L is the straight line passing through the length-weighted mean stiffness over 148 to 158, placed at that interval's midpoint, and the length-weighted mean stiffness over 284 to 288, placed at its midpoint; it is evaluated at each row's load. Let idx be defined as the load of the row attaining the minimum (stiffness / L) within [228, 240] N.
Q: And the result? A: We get 231 N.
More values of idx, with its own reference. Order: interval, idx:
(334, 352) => 337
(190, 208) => 207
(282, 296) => 287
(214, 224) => 217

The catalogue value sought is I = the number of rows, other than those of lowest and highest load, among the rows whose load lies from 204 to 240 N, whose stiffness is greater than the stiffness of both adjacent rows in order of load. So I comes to 5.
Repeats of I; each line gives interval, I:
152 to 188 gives 4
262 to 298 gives 6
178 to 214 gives 5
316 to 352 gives 7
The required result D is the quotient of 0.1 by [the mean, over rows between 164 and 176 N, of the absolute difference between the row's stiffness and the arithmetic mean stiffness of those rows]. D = 0.55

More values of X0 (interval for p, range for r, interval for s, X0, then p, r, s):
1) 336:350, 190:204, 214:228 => 0.29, 6.40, 6.7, 6.46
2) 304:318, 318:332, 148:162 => 0.33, 6.49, 6.4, 6.89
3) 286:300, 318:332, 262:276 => 0.15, 6.12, 6.4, 6.28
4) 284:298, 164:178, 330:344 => 0.63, 6.13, 6.8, 6.28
